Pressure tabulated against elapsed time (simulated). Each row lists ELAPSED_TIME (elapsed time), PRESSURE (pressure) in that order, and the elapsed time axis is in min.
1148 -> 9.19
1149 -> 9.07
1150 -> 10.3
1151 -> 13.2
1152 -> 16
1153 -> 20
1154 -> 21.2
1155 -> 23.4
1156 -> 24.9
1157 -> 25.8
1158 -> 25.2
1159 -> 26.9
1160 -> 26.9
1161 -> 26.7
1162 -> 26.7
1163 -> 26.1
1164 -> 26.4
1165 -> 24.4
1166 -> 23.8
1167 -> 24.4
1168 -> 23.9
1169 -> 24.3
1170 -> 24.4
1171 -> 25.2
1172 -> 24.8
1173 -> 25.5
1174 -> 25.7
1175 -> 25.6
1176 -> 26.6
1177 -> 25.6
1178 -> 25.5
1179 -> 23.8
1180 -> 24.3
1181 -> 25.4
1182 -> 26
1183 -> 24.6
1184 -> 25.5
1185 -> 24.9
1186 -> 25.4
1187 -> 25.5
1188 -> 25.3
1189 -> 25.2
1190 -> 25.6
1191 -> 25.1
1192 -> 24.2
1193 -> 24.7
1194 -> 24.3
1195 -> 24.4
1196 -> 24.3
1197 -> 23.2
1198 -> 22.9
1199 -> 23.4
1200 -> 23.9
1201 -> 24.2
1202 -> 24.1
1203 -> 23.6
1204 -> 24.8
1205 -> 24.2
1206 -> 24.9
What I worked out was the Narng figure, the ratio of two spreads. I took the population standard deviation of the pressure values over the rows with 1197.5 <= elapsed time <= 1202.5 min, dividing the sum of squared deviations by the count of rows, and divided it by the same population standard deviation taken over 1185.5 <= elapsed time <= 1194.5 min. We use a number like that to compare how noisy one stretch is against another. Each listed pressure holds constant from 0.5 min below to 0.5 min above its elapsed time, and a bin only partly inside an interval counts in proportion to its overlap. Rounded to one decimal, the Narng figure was 1.0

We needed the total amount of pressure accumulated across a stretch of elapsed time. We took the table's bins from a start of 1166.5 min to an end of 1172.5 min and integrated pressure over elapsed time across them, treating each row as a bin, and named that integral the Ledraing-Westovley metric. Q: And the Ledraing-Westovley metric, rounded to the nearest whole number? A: 147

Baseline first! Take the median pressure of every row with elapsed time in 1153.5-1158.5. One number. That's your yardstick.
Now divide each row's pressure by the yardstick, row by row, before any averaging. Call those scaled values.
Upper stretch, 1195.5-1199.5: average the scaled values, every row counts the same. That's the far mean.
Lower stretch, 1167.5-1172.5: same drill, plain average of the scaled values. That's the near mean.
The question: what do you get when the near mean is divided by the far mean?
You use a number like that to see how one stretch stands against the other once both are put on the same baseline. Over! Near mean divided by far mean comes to 1.05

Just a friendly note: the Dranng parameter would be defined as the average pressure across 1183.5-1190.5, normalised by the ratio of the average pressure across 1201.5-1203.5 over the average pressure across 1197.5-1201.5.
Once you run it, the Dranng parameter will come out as 25.1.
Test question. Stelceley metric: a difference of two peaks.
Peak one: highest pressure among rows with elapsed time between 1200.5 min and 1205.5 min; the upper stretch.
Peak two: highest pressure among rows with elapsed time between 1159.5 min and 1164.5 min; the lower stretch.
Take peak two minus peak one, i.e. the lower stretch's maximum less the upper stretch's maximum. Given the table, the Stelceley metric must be 2.1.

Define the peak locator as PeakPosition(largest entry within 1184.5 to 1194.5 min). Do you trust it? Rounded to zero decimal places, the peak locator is 1190 min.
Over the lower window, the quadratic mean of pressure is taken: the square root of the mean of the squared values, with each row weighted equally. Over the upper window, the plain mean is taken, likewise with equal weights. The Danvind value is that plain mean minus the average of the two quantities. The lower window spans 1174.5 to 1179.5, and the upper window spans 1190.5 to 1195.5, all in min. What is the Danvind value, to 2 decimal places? -0.45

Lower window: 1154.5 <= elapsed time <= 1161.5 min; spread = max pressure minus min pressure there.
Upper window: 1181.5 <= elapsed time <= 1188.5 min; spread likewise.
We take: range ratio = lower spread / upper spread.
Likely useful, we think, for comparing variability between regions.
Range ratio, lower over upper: 2.5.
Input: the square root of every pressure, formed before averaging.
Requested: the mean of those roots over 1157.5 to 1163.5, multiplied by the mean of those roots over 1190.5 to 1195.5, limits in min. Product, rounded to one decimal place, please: 25.5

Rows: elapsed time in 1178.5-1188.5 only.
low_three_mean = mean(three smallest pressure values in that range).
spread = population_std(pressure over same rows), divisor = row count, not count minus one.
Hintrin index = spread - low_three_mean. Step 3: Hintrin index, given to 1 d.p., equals -23.6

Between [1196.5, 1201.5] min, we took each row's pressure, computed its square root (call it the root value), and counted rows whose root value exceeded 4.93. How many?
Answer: 0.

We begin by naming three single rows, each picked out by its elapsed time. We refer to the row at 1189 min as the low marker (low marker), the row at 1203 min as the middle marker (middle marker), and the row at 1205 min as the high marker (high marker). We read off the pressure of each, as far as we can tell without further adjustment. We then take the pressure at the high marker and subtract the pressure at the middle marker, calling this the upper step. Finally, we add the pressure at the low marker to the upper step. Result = 26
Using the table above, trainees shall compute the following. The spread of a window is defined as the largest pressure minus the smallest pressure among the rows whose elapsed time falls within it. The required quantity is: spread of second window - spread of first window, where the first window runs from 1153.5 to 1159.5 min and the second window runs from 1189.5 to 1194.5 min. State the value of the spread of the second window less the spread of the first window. -4.3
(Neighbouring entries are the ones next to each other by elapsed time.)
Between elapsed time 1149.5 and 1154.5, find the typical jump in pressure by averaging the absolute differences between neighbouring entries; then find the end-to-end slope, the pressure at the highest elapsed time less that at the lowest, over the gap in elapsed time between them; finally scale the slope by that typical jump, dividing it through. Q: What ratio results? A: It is 1.0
